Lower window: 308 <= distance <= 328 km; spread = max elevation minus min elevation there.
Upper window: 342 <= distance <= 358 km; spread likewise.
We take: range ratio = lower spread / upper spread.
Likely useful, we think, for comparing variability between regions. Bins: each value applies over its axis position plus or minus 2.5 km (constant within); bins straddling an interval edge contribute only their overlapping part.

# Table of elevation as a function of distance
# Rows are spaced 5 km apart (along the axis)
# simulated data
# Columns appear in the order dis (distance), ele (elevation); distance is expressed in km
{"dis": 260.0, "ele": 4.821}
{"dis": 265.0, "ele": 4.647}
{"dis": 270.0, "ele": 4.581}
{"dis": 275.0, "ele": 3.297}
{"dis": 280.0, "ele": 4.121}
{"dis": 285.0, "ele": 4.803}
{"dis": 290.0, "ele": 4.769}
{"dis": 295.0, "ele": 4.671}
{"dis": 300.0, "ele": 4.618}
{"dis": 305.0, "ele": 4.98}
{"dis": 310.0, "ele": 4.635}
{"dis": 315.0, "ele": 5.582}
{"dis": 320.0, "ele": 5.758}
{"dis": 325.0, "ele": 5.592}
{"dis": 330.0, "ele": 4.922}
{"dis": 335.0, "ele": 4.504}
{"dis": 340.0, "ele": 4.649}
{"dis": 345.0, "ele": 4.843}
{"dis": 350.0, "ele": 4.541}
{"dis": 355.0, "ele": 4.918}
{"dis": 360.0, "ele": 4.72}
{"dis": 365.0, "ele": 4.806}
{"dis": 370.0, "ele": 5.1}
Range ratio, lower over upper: 3.0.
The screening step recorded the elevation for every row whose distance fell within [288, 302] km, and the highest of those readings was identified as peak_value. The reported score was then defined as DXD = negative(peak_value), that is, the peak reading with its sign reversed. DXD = -4.77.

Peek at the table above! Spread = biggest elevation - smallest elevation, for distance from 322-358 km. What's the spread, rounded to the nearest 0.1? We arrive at 1.1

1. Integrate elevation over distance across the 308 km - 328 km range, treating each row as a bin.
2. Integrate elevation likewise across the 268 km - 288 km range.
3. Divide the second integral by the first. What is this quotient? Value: 0.78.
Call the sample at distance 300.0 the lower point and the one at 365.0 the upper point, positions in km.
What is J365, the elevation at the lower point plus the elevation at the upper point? 9.4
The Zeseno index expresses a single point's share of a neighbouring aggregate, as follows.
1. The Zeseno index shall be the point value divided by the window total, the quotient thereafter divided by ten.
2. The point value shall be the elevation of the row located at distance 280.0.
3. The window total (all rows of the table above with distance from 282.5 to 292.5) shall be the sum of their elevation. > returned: 0.043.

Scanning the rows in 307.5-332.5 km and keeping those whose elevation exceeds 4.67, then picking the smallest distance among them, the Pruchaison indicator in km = 315.0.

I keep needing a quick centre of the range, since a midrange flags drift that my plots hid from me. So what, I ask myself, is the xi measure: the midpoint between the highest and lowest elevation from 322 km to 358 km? 5.0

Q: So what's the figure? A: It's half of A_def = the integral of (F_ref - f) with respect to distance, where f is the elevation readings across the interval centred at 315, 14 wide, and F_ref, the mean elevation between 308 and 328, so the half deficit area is 0.5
